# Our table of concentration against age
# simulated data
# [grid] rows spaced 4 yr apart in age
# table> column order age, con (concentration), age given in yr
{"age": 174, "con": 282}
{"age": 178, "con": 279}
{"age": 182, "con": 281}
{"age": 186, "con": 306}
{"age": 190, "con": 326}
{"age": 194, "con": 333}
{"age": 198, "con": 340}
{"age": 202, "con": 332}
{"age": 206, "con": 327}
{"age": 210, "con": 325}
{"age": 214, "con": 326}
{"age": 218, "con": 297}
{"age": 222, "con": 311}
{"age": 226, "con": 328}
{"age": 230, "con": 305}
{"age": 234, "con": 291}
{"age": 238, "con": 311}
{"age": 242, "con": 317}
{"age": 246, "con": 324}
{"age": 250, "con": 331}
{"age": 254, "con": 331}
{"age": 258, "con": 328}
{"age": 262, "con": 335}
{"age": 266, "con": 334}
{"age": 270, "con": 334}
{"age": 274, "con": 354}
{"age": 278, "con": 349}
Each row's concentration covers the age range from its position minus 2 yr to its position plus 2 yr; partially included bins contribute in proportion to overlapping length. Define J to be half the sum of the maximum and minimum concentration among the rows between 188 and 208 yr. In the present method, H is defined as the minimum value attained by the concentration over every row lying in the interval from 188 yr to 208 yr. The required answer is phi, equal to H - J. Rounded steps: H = 326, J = 333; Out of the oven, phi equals -7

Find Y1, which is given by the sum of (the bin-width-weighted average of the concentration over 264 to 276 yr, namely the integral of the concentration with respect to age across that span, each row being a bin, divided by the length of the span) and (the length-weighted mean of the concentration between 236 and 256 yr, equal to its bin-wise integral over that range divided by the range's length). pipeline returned 663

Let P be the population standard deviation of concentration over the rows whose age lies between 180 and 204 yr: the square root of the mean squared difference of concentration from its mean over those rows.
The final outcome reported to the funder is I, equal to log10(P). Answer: 1.31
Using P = 20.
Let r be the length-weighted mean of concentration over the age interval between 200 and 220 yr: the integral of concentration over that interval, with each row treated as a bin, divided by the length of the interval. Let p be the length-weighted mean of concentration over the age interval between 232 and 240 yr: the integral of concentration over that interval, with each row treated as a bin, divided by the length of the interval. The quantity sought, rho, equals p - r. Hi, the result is -20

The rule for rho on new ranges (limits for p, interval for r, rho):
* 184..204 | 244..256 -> -1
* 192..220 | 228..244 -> 20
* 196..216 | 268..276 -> -14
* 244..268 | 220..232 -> 16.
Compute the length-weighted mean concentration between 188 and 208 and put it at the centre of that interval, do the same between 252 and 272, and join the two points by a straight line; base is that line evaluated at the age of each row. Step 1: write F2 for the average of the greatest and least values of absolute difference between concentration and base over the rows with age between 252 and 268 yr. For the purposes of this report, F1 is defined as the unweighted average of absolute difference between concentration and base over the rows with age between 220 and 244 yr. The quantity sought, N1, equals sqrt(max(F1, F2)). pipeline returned 4.6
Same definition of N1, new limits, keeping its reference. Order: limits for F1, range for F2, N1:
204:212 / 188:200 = 2.4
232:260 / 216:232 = 4.4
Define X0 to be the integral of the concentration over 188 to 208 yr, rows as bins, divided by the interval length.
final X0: 332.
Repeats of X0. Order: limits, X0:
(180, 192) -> 304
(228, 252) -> 313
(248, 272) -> 332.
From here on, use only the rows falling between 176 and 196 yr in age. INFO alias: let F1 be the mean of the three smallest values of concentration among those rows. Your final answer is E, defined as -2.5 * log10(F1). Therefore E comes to -6.15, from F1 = 289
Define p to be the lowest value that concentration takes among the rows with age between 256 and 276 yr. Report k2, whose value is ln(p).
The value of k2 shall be 5.793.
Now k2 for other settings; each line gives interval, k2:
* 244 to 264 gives 5.781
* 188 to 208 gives 5.787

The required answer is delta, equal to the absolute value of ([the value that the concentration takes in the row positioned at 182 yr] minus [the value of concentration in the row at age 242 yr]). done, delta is 36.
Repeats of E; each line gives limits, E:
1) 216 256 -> -6.18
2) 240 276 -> -6.27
